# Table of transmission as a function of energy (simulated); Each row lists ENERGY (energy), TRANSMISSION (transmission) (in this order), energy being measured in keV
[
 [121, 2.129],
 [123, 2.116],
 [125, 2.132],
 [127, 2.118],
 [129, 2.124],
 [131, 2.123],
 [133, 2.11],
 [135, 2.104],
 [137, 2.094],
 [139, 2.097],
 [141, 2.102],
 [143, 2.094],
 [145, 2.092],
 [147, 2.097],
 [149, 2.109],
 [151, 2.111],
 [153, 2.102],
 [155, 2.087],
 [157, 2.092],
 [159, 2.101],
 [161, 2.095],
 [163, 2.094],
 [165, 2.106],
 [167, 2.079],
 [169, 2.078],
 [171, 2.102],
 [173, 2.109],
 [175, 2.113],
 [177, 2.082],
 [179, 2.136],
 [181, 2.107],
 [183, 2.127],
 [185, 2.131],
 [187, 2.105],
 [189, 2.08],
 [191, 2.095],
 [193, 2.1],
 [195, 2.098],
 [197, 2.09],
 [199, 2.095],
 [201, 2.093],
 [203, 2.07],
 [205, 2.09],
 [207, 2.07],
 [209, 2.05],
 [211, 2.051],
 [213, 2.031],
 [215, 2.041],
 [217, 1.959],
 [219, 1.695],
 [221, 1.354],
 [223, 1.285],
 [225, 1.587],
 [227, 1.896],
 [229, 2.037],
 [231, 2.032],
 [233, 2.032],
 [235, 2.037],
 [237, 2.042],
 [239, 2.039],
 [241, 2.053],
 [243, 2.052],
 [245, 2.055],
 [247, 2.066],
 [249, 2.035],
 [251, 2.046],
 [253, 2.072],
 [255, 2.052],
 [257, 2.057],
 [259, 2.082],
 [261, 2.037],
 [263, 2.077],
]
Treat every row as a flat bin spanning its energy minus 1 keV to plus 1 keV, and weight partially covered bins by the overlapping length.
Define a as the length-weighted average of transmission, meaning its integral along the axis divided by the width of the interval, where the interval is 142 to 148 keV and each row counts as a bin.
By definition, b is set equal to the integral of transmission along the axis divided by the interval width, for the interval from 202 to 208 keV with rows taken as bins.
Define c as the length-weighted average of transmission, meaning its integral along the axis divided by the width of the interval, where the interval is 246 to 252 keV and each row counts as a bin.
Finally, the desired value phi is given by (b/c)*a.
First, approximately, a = 2.09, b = 2.08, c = 2.05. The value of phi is 2.12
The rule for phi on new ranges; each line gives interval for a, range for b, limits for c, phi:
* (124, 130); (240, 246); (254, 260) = 2.11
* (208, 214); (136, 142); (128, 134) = 2.02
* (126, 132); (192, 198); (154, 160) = 2.12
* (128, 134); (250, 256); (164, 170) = 2.09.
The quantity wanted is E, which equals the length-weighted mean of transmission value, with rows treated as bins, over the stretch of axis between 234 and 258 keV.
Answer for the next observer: 2.05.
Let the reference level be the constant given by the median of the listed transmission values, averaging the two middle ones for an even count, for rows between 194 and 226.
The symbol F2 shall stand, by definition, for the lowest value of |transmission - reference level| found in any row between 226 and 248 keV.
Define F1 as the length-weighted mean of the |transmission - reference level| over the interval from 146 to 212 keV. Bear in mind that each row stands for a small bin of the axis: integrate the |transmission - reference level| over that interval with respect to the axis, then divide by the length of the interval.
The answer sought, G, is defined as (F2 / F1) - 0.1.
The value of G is -0.1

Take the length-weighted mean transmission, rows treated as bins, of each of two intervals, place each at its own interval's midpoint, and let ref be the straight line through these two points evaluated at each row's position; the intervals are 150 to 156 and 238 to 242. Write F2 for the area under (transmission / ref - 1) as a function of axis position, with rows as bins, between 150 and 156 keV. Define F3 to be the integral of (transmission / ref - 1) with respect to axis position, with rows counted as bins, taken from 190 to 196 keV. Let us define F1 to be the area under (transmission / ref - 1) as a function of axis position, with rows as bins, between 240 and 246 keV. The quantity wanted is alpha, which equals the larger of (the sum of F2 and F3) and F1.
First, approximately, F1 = 0.03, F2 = 0.00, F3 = 0.07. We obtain 0.065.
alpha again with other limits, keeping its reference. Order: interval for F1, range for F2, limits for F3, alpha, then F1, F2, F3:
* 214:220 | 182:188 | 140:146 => 0.089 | -0.47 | 0.12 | -0.03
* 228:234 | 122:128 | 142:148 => -0.017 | -0.05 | 0.01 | -0.03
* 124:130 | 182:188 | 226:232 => 0.024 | 0.02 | 0.12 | -0.19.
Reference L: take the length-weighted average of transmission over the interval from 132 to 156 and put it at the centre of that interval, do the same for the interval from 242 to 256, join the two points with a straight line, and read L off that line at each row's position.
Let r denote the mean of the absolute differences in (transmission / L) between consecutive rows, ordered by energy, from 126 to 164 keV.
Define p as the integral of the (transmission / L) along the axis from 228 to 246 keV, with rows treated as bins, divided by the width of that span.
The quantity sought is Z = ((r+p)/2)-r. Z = 0.494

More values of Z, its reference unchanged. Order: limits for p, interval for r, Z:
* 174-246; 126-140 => 0.481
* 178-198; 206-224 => 0.482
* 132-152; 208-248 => 0.480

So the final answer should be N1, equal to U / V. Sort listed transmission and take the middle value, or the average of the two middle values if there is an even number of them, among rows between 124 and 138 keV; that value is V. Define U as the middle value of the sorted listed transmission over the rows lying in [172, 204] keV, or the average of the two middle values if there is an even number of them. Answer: 0.99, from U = 2.10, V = 2.12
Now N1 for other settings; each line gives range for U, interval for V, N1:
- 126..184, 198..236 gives 1.03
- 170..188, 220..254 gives 1.04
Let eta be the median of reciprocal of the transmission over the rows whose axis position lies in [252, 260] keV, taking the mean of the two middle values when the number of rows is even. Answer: 0.484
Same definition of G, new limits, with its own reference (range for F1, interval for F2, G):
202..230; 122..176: 0.0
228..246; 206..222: -0.1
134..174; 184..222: -0.1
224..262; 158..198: 0.5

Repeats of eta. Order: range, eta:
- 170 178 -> 0.475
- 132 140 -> 0.476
